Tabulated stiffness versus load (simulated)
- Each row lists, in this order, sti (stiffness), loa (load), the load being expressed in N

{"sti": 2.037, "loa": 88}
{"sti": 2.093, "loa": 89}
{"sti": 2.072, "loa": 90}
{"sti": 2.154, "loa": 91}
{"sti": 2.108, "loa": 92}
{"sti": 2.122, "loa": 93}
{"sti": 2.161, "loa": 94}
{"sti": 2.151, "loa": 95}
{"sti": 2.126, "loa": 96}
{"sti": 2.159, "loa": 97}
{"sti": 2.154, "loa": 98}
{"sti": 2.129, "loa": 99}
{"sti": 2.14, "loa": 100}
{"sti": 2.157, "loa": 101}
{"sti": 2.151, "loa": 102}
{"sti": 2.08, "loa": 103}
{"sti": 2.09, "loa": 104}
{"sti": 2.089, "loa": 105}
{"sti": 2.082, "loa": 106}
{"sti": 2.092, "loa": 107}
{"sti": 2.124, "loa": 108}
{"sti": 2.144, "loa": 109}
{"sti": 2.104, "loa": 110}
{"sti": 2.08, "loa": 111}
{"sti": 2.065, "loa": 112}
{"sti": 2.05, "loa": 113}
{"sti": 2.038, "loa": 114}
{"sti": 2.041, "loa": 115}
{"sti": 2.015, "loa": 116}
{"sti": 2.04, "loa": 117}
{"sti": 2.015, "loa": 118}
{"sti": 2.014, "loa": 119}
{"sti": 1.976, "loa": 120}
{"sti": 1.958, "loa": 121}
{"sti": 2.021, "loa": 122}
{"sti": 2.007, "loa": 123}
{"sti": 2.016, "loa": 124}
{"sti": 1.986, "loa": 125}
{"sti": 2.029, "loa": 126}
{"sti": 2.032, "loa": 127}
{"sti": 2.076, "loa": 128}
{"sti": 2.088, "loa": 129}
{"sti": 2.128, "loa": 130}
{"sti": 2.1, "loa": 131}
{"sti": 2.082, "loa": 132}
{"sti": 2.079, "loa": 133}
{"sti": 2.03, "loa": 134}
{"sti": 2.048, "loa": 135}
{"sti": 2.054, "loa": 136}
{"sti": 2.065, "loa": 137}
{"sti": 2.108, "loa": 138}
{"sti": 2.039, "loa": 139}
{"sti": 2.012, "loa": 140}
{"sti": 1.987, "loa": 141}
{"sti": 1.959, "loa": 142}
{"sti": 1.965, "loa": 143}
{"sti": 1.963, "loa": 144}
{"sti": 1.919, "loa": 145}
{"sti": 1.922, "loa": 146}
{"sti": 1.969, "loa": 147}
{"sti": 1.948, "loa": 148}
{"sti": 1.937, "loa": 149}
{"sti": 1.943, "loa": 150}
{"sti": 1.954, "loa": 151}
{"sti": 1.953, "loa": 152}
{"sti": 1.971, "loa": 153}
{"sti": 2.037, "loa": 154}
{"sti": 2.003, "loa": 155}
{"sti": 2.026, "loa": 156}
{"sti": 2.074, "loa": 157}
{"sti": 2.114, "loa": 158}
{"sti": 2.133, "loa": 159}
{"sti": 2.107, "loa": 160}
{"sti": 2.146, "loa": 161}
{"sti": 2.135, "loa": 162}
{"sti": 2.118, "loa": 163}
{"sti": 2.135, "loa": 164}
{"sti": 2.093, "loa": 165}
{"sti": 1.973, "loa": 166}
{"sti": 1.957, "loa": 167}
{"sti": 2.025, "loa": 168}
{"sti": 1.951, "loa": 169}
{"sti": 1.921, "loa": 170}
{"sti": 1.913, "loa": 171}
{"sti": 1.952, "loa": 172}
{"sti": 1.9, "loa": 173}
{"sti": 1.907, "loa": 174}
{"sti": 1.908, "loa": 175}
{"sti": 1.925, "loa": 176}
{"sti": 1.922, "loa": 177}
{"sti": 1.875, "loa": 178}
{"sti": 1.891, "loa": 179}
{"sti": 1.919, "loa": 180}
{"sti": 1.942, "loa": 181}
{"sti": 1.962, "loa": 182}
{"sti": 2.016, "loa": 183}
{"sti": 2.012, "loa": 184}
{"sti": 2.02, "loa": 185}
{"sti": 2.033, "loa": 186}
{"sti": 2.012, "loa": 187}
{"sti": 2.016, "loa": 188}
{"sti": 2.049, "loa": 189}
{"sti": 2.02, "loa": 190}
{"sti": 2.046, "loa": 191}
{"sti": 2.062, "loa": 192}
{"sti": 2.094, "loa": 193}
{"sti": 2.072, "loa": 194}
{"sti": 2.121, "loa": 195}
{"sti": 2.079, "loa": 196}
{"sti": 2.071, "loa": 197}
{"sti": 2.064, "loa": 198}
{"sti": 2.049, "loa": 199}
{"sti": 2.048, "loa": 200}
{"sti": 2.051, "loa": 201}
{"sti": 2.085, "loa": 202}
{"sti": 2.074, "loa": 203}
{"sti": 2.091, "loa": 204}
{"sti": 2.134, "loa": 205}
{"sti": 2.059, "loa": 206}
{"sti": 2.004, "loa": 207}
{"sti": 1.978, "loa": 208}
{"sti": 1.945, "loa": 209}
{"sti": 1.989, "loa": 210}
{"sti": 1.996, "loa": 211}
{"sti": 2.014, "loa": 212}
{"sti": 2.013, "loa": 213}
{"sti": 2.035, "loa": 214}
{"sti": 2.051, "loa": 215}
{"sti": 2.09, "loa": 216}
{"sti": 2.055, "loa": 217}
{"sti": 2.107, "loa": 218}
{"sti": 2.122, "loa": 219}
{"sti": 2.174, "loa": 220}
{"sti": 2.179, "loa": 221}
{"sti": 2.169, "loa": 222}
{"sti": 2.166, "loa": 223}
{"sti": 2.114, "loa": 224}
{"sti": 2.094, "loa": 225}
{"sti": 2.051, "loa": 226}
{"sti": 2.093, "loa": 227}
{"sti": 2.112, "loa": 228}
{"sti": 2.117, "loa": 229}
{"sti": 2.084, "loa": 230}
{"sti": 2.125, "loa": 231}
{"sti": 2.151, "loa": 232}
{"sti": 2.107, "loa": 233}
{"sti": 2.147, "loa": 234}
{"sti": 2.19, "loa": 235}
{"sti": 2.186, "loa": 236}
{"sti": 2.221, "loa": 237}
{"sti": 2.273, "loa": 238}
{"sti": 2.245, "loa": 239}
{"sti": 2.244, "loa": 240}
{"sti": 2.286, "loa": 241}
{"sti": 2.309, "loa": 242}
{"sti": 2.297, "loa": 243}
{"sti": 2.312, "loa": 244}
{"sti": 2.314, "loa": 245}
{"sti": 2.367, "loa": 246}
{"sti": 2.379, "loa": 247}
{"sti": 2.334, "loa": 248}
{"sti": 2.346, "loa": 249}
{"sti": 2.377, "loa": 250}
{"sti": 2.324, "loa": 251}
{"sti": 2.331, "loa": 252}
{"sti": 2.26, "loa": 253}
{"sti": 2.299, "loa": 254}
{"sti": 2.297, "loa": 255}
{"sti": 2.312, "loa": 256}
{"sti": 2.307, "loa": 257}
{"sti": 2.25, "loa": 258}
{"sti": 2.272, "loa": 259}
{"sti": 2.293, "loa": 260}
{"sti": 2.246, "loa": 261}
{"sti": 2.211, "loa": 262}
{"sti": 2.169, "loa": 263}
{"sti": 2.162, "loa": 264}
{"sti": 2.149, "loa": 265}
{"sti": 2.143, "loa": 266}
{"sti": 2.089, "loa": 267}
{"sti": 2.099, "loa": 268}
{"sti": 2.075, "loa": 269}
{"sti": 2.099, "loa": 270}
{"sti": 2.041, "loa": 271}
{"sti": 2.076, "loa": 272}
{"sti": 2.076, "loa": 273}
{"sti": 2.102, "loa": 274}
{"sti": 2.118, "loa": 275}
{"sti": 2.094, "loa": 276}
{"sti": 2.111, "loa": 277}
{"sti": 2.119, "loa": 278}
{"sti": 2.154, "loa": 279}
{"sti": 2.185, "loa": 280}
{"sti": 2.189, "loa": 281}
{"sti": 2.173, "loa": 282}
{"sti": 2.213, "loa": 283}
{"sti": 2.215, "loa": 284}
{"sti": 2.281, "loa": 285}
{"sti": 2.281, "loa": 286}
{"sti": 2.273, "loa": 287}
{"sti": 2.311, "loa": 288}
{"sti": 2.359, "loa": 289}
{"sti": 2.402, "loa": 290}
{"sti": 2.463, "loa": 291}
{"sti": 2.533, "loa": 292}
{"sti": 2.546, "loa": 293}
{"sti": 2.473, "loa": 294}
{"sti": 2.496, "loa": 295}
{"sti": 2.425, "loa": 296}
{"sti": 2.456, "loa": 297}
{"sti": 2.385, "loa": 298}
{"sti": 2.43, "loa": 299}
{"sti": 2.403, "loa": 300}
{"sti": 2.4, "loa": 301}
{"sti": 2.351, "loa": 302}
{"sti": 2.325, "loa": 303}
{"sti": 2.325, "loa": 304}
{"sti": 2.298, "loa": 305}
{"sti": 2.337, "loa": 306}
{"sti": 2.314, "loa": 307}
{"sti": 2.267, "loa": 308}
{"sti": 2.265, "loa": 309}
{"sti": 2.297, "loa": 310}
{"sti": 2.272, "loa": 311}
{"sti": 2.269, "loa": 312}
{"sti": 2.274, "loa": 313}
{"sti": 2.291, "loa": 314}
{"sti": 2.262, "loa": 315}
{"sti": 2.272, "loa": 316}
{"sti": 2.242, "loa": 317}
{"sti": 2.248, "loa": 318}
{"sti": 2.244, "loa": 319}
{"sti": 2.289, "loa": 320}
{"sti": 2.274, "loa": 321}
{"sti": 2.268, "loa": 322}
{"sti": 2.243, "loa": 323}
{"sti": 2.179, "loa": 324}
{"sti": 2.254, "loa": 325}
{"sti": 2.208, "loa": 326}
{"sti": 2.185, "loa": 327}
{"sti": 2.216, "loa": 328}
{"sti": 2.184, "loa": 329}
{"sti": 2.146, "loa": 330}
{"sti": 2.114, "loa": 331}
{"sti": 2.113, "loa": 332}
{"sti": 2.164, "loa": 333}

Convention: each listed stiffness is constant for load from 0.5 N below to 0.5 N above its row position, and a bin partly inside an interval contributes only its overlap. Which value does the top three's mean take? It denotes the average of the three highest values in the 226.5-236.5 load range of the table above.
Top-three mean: 2.18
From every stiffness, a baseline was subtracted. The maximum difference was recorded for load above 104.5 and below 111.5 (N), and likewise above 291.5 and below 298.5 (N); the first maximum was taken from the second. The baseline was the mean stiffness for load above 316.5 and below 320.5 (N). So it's 0.40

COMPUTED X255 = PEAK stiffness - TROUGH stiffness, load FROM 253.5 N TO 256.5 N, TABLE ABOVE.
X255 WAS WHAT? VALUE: 0.015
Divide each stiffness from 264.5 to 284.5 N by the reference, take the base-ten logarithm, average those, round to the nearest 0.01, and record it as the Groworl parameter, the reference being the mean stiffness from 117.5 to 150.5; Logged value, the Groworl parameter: 0.02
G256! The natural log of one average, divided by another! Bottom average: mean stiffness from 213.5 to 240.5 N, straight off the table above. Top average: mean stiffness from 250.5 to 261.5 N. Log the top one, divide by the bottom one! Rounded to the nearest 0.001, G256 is 0.388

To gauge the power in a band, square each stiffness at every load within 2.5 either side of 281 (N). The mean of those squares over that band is 4.8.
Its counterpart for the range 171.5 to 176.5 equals 3.7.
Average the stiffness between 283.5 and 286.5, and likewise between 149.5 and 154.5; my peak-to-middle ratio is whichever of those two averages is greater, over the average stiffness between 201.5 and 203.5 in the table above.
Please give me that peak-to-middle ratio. 1.09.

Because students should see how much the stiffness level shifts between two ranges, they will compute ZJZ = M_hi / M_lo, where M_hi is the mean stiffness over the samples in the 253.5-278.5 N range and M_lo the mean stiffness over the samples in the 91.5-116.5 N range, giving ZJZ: 1.03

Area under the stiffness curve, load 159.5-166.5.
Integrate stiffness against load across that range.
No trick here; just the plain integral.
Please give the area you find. 14.7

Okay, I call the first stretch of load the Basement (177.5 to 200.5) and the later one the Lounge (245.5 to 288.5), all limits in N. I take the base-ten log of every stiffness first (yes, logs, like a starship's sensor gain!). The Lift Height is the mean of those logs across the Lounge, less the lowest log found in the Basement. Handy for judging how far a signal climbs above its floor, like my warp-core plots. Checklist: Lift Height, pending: 0.07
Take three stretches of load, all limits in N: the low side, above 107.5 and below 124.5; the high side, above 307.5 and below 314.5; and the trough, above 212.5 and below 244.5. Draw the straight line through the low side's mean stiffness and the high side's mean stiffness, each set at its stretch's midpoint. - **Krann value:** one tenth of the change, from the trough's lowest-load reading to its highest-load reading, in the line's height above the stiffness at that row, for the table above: -0.026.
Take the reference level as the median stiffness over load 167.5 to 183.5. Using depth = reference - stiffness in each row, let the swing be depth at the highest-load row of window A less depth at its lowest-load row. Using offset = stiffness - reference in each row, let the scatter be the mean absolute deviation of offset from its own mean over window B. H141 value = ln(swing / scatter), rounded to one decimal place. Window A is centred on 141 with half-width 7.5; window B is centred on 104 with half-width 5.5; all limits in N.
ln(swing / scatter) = 1.1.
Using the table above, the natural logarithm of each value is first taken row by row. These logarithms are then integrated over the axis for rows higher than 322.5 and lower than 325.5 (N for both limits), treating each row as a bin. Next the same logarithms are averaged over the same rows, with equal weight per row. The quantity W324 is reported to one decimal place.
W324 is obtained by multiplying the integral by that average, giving 1.9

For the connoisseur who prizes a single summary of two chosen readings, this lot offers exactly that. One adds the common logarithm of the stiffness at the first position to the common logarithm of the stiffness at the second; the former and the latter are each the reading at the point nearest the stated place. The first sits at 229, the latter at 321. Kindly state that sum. 0.683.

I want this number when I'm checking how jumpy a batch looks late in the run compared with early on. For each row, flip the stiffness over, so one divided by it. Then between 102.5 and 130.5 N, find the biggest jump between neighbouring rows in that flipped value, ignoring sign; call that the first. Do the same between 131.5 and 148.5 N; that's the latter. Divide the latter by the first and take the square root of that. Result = 1.00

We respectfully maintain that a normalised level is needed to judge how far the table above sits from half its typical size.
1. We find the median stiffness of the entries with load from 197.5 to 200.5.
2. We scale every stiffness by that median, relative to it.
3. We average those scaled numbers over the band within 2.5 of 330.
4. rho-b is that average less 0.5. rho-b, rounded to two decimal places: 0.55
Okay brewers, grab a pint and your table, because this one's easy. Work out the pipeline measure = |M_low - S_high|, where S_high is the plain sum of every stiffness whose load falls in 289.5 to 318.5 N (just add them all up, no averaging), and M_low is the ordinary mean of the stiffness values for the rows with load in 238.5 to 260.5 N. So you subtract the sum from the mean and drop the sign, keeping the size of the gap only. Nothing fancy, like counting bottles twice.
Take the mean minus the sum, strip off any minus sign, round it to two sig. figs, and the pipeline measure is 66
